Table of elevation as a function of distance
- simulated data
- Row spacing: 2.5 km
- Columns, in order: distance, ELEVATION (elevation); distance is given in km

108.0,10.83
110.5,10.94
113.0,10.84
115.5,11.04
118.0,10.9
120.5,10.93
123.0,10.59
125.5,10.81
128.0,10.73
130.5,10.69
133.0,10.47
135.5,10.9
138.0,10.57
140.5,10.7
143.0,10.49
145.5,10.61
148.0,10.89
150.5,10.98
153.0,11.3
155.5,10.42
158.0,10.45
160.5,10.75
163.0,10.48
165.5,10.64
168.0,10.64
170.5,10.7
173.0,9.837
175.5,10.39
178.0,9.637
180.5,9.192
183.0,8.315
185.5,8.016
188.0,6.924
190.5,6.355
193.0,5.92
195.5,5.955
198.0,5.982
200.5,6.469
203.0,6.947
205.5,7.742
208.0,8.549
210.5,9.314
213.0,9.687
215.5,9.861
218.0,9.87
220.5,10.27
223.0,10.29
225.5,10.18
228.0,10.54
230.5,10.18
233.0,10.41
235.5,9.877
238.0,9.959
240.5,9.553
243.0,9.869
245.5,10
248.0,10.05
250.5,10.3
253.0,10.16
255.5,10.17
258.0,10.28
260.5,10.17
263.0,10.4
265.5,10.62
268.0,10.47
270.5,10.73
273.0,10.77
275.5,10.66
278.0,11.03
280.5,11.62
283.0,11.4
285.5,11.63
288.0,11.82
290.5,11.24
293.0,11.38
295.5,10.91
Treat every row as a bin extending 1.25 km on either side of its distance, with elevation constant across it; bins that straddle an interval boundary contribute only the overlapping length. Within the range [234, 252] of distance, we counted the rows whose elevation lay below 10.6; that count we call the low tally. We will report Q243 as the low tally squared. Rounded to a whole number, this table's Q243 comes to 49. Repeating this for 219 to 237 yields 49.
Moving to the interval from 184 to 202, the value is 49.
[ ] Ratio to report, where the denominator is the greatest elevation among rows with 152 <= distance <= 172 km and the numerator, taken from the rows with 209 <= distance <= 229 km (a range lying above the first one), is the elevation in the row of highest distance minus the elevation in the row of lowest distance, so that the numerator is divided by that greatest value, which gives 0.108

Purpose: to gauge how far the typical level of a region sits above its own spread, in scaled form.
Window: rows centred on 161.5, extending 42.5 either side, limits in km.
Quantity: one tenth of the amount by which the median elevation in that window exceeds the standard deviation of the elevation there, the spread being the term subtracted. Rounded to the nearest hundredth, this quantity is 0.87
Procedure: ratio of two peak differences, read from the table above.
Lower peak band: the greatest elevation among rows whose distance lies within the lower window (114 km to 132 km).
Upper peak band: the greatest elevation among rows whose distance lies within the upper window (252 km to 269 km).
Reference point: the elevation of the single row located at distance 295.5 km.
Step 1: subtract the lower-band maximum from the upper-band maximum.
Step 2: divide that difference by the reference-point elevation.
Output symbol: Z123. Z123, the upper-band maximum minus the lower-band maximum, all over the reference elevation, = -0.038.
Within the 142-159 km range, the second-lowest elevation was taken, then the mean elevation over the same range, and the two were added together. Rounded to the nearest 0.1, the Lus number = 21.2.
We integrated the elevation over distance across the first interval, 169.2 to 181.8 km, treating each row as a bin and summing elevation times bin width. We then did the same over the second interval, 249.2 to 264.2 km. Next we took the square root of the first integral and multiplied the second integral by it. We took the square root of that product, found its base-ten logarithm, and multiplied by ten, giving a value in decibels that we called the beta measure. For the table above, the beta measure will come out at 16.2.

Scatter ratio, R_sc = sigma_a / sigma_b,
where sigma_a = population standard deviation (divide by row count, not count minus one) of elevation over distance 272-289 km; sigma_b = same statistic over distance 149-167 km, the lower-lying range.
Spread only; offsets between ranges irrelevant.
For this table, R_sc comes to 1.4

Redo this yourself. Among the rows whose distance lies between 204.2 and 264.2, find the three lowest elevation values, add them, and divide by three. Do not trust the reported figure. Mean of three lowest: 8.5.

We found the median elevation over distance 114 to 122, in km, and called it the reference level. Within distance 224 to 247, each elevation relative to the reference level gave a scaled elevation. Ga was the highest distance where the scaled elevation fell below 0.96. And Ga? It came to 245.5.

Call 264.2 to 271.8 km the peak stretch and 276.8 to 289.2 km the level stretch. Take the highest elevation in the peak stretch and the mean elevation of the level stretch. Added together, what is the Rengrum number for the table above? 22.2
